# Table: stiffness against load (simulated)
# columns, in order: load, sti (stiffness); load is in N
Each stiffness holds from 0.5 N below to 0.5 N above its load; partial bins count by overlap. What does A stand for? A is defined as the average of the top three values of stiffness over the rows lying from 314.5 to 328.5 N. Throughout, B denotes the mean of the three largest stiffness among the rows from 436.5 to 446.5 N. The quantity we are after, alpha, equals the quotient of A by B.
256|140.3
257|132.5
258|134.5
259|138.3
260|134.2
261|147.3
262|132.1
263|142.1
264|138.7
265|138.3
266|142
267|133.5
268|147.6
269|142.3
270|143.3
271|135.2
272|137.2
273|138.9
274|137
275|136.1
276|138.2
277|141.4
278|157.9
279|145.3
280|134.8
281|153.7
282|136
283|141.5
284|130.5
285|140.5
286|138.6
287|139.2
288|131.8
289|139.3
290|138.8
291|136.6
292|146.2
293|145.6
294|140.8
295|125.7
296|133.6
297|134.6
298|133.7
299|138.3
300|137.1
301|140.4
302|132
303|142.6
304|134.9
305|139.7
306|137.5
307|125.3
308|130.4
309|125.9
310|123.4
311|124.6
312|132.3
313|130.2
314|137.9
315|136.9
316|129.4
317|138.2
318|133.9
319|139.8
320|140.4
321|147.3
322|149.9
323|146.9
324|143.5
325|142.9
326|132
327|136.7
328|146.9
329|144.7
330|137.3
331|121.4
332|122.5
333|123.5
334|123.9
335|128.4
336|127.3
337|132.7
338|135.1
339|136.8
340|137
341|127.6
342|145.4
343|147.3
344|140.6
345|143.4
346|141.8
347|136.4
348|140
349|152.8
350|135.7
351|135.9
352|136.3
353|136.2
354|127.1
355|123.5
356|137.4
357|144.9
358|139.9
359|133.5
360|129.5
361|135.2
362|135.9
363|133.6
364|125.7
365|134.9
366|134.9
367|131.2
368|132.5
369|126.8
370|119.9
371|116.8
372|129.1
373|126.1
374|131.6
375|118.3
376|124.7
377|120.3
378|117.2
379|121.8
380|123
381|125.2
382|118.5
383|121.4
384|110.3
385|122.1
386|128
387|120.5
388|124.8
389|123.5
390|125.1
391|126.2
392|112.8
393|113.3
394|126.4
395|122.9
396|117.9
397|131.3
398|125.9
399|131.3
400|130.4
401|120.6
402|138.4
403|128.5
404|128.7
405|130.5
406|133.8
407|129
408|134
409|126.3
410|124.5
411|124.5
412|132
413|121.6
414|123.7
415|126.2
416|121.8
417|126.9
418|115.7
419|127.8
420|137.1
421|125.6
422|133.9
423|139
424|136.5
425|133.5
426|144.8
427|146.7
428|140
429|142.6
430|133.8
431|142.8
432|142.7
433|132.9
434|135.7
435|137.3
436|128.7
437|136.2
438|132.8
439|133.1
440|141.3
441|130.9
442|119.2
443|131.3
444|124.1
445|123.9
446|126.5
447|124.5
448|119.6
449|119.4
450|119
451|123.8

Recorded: 1.08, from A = 148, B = 136.9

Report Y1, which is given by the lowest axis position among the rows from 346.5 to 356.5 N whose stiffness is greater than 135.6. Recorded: 347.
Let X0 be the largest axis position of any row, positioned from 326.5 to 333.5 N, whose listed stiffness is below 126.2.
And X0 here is 333 N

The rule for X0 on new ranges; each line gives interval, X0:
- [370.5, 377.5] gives 377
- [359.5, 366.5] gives 364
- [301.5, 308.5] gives 307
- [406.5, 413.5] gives 413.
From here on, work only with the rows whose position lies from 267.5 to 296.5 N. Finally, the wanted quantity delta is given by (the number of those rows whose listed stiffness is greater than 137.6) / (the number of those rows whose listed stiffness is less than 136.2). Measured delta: 2.25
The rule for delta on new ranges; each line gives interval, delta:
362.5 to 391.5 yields 0.00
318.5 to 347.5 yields 1.40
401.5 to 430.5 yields 0.29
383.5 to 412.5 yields 0.04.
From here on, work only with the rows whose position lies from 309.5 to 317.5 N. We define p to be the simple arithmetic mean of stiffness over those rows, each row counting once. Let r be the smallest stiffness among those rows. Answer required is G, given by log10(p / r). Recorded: 0.028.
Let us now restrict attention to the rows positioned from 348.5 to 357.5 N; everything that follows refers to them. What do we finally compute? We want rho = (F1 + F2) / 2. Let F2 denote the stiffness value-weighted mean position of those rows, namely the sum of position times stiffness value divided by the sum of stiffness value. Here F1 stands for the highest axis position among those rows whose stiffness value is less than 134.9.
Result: 354.0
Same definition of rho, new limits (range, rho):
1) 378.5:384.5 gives 382.7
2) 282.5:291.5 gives 287.5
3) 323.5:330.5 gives 326.5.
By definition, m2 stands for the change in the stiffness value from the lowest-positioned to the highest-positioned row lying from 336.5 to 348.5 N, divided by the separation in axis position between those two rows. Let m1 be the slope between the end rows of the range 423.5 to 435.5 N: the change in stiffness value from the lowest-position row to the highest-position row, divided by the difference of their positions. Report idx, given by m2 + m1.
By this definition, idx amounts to 0.7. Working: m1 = 0.07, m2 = 0.7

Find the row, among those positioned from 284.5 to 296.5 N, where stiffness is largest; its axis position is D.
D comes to 292 N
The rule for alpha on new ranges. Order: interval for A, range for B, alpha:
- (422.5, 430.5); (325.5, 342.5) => 0.99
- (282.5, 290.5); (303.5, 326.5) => 0.95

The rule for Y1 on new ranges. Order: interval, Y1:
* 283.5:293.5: 285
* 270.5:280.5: 272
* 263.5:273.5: 264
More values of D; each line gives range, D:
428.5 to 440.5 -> 431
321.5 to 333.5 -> 322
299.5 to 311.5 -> 303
